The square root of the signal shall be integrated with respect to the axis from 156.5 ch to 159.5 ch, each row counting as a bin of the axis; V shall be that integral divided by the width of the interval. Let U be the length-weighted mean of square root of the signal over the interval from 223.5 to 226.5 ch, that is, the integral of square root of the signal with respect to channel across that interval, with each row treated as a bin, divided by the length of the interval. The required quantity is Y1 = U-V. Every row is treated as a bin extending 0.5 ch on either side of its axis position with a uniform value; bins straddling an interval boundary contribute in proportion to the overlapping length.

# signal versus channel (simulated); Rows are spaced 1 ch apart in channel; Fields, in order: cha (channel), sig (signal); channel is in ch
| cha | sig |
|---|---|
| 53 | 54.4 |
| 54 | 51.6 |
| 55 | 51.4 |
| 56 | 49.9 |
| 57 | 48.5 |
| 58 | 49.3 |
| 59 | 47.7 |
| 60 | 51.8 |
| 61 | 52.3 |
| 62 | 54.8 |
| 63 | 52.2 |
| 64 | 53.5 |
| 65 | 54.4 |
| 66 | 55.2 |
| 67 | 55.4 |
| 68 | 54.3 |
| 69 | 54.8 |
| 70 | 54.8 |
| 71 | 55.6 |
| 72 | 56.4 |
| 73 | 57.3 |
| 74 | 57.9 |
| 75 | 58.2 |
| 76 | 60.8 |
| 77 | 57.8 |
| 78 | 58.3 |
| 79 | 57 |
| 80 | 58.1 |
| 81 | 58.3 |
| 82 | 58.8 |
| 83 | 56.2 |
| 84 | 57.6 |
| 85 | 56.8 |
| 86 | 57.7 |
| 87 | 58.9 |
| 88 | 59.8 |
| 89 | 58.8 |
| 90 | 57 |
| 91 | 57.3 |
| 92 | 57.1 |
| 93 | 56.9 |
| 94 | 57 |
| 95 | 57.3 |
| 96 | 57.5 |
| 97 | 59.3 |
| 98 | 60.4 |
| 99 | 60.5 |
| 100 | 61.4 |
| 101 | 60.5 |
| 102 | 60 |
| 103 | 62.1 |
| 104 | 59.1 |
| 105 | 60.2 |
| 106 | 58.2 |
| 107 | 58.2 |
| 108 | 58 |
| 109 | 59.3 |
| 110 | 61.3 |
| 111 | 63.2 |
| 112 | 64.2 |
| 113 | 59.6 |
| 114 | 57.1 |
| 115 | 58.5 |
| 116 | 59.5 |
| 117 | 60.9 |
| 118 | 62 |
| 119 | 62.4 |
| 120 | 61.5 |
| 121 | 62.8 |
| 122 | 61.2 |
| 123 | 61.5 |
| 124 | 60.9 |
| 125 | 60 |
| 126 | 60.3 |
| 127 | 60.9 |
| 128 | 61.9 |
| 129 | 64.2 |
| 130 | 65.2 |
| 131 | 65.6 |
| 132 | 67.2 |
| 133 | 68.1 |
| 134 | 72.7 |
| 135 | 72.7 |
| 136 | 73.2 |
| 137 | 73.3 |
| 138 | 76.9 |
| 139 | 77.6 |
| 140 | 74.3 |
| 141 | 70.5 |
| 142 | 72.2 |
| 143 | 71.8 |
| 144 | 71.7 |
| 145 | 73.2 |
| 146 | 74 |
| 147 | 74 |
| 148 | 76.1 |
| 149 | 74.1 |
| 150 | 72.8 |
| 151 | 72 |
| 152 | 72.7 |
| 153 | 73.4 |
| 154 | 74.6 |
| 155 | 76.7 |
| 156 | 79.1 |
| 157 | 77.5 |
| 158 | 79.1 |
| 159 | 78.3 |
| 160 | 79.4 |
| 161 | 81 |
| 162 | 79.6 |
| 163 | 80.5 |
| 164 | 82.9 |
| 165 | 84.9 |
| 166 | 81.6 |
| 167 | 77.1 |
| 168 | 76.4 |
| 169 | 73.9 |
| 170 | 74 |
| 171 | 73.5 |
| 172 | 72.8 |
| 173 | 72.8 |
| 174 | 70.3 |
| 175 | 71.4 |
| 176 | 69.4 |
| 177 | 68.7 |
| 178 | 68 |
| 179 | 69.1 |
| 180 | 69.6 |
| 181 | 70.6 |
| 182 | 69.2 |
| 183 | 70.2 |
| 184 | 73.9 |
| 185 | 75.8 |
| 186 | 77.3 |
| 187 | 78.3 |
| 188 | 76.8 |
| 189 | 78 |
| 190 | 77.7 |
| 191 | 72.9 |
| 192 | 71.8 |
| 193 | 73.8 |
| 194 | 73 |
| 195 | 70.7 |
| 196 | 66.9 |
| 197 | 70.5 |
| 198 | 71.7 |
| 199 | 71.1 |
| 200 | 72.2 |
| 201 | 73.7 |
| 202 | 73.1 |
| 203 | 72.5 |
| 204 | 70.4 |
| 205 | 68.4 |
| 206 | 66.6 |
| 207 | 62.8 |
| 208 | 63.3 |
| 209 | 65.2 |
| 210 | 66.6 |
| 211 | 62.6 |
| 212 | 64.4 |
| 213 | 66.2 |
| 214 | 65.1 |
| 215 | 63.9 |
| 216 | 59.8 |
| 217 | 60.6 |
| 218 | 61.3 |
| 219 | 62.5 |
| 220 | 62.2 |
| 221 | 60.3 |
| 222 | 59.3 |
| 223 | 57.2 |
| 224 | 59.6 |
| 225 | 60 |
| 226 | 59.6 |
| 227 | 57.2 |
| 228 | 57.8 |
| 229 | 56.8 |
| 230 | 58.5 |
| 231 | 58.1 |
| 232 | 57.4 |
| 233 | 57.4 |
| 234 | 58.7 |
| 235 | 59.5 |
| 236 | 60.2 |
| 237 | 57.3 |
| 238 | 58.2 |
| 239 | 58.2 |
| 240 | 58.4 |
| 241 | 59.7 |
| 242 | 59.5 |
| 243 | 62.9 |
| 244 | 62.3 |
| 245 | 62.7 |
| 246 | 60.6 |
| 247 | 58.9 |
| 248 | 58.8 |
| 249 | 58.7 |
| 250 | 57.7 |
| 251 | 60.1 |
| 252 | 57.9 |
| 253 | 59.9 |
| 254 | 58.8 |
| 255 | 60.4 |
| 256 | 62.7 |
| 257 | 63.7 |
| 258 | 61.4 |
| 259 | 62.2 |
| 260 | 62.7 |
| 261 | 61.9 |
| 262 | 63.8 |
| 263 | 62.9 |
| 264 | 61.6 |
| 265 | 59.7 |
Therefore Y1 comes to -1.1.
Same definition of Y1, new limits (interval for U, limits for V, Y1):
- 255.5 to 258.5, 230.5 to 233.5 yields 0.3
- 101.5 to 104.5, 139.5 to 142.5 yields -0.7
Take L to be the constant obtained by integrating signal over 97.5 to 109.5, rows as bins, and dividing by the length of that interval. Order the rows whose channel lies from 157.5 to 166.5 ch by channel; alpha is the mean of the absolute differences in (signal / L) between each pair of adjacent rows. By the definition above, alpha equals 0.028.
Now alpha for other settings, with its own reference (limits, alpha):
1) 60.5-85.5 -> 0.019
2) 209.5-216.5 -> 0.039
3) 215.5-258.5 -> 0.020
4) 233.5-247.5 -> 0.020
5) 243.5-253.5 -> 0.022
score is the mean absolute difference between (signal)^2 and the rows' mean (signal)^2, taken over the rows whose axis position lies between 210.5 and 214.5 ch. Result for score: 139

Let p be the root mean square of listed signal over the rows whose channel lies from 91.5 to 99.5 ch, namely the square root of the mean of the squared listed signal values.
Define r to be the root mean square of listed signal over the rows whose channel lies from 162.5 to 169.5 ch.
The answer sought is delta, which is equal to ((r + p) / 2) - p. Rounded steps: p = 58.3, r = 79.7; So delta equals 11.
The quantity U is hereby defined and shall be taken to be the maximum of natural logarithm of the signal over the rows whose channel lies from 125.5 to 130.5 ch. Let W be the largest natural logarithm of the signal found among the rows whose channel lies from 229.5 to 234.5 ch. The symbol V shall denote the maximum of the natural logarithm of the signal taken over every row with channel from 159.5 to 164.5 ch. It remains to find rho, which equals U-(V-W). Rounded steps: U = 4.18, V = 4.42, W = 4.07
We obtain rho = 3.83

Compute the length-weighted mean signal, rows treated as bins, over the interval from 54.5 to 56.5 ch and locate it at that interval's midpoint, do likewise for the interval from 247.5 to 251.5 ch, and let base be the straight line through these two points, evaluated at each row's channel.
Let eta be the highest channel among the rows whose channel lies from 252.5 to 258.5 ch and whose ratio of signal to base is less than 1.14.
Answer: 258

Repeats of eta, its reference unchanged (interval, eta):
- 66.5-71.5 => 71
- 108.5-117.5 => 116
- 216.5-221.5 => 221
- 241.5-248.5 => 248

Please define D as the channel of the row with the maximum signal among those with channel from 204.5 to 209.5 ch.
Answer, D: 205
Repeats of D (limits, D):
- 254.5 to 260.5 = 257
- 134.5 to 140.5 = 139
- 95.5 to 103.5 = 103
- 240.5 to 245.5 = 243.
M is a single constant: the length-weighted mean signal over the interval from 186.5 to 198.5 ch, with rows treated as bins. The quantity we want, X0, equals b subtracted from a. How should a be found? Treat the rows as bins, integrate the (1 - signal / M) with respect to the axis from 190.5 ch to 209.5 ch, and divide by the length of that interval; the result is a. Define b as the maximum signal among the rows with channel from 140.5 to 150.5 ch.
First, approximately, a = 0.05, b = 76.1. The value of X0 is -76.1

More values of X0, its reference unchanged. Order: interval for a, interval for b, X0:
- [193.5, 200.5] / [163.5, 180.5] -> -84.9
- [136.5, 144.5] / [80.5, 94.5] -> -59.8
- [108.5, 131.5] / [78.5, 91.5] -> -59.6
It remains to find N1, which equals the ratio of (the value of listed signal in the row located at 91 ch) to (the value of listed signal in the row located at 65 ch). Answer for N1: 1.05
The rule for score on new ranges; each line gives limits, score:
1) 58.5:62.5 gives 199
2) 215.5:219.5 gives 104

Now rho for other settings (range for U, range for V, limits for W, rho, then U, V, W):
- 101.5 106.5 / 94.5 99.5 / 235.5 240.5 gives 4.12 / 4.13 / 4.10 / 4.10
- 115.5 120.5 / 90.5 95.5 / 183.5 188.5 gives 4.45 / 4.13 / 4.05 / 4.36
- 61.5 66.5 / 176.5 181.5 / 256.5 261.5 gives 3.91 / 4.01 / 4.26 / 4.15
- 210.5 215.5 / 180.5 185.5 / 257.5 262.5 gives 4.02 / 4.19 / 4.33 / 4.16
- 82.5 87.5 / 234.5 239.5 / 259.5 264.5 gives 4.13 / 4.08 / 4.10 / 4.16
